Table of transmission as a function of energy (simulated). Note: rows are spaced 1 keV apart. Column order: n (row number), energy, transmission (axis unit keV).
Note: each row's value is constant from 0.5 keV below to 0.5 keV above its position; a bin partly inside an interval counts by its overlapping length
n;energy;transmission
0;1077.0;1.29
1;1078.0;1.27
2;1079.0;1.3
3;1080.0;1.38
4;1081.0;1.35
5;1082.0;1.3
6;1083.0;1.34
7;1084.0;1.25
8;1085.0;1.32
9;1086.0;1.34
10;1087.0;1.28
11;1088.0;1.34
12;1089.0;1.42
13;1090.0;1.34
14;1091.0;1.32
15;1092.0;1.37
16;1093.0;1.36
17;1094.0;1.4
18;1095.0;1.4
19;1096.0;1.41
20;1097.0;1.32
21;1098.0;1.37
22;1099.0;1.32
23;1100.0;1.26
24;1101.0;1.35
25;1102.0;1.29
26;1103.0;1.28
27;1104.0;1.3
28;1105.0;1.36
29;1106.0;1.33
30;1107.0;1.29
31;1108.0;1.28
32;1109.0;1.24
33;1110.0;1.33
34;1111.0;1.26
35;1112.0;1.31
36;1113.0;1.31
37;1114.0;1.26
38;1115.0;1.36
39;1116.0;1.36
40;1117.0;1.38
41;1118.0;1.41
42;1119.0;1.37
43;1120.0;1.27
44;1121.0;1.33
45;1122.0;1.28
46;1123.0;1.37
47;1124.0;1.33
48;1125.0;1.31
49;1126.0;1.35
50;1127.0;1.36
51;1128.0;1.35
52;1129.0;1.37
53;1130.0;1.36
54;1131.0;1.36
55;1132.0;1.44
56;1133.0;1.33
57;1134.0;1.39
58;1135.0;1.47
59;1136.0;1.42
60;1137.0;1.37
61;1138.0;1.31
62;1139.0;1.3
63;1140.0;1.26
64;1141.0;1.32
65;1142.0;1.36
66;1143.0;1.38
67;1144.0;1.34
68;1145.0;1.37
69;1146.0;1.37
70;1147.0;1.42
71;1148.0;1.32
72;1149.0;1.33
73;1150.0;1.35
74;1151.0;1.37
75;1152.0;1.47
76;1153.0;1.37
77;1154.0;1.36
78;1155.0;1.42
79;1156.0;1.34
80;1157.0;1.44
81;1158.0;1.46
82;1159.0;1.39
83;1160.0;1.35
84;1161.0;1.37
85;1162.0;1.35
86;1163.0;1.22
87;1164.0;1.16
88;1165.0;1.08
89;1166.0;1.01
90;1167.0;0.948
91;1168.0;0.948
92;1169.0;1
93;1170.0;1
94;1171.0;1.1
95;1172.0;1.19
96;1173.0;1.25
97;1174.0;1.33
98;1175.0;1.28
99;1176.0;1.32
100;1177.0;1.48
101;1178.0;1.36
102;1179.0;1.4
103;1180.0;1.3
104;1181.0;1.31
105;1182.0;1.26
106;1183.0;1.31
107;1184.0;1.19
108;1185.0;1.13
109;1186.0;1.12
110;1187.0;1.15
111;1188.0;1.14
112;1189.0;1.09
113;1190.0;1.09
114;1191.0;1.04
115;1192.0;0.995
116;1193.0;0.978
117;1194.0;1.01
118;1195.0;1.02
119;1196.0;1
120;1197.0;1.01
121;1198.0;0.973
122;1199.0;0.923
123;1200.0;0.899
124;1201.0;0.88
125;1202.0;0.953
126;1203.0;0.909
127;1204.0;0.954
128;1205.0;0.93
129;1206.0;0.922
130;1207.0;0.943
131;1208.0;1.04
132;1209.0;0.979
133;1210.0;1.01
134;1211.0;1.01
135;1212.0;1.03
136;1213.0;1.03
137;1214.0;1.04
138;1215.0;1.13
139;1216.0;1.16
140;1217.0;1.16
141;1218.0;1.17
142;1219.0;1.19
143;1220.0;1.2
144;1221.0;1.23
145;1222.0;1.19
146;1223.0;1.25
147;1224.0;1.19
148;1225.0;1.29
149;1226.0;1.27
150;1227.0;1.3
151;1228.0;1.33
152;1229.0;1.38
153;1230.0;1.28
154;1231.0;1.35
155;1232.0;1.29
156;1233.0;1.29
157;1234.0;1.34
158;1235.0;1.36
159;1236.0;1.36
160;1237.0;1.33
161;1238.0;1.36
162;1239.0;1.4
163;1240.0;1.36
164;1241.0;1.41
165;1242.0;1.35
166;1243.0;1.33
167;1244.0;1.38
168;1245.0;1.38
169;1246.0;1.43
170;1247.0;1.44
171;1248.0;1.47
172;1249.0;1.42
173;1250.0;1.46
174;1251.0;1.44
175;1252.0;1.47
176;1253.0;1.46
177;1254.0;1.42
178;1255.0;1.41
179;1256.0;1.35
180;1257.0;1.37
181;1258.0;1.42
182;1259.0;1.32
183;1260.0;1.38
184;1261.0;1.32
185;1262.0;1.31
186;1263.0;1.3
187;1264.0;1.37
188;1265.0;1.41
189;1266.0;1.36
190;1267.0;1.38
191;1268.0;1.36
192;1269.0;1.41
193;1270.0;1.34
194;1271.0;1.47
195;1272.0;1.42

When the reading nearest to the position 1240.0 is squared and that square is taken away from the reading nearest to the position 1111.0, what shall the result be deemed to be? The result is -0.6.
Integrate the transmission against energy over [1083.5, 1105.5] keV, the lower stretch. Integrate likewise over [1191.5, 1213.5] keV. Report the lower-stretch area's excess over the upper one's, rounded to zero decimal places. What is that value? 8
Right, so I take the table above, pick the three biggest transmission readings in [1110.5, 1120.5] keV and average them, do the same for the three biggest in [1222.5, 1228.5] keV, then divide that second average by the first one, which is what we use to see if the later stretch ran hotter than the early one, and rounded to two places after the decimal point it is 0.94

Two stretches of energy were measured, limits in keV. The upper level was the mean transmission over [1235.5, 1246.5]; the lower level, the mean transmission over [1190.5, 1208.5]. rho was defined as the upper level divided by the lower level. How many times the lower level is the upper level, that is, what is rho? 1.42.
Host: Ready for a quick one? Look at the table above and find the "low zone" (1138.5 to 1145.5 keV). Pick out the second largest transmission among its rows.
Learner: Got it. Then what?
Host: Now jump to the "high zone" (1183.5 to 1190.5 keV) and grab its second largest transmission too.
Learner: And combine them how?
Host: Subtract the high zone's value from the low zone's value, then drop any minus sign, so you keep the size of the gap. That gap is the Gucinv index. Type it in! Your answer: 0.22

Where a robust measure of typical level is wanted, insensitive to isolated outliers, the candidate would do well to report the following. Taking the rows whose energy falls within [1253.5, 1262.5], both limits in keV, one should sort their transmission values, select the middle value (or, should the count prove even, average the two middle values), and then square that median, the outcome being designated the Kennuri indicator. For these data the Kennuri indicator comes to 1.88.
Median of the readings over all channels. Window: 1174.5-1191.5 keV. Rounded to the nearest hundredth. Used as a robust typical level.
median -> 1.26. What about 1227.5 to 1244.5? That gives 1.35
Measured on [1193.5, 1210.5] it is 0.95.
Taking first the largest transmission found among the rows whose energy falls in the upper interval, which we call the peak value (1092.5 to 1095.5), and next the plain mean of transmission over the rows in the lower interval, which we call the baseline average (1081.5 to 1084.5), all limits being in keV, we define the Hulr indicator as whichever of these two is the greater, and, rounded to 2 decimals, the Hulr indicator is 1.40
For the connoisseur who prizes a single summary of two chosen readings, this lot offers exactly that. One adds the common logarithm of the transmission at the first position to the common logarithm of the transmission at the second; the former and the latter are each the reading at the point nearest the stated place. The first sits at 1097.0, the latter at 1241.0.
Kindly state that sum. 0.27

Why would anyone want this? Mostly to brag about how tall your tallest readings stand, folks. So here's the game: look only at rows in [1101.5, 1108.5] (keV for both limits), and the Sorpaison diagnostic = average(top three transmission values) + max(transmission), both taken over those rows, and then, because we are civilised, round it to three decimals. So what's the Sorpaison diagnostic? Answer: 2.690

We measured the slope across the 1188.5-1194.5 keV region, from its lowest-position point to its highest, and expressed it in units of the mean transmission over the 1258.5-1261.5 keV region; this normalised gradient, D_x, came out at -0.012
